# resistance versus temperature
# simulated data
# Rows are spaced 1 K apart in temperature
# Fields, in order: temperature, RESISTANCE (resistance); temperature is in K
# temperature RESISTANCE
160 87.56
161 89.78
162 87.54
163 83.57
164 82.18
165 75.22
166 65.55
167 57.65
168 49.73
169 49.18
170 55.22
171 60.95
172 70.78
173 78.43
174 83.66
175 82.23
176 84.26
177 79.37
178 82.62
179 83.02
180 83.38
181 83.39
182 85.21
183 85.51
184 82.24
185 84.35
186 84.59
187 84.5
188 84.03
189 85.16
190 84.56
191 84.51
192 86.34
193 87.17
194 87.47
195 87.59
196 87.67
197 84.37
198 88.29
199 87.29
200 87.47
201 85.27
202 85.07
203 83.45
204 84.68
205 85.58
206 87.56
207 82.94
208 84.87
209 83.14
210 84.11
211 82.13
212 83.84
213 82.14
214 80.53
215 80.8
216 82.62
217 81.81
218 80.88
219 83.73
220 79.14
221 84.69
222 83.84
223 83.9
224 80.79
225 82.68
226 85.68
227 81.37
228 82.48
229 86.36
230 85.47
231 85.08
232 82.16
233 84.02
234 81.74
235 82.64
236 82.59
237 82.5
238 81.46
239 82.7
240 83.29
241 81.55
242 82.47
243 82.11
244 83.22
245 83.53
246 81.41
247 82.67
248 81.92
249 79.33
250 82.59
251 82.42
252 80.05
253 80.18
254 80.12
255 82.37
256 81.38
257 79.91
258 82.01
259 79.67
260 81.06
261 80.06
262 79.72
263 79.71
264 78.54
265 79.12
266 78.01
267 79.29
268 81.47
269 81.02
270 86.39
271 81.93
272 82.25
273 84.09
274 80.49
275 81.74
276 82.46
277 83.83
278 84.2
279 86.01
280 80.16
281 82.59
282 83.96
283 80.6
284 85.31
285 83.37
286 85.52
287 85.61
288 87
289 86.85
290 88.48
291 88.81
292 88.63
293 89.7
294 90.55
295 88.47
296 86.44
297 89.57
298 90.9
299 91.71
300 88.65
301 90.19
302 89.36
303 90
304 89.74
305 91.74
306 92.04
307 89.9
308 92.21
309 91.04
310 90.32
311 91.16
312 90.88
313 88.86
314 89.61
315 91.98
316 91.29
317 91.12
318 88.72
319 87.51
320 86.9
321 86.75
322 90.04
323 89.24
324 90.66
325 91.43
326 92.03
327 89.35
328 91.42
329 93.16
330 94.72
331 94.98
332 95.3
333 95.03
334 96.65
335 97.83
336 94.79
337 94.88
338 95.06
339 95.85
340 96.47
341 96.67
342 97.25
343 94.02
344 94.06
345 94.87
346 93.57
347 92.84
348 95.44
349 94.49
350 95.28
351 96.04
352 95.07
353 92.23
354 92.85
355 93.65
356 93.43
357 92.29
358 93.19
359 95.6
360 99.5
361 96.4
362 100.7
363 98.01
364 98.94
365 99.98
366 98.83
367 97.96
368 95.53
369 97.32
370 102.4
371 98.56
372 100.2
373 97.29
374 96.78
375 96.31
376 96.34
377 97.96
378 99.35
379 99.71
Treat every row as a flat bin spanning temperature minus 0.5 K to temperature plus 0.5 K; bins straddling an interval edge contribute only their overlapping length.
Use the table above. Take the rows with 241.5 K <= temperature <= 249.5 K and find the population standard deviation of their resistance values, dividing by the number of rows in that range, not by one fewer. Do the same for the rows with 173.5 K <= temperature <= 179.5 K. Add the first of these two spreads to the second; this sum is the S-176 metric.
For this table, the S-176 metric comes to 2.78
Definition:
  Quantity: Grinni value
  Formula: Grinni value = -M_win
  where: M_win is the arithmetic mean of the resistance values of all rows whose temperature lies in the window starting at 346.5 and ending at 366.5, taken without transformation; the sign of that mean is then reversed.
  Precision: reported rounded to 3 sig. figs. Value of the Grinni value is -95.7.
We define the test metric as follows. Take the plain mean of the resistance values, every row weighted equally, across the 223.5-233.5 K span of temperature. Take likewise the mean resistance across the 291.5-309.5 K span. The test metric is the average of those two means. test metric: 87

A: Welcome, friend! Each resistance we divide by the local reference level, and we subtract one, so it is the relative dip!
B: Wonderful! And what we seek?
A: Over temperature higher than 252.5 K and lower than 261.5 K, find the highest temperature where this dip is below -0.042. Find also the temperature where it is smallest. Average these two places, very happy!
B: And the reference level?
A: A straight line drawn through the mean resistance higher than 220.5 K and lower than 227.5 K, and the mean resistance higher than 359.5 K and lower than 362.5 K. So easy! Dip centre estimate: 260 K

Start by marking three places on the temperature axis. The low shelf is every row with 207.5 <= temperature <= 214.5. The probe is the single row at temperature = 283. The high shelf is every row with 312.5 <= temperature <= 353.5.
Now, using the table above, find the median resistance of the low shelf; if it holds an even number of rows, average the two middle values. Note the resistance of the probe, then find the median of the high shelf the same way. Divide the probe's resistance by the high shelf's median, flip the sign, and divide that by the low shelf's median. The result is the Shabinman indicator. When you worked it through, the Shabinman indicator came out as -0.0103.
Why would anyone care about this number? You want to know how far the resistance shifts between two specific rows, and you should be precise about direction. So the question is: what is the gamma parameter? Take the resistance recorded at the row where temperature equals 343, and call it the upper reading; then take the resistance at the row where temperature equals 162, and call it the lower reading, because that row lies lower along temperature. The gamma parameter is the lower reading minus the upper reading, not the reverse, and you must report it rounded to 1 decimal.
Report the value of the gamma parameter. -6.5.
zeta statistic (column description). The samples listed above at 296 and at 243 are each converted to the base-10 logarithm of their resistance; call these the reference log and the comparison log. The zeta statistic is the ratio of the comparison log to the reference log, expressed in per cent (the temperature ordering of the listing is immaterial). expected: 98.8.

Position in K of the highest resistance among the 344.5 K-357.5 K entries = 351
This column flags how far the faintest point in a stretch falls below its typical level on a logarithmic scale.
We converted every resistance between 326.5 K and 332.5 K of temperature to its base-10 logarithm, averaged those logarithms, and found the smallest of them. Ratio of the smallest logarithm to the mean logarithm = 0.991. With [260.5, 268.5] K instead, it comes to 0.996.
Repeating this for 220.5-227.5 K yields 0.993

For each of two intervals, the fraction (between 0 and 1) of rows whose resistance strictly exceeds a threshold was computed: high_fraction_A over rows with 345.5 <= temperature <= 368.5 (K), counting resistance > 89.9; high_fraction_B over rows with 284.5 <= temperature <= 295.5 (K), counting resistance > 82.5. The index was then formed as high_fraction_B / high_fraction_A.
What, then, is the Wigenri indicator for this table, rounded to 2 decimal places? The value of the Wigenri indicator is 1.00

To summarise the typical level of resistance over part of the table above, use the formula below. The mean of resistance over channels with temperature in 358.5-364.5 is 98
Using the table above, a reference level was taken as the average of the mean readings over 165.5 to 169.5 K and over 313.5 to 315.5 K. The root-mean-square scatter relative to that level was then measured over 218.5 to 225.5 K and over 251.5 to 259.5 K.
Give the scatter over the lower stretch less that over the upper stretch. 2.1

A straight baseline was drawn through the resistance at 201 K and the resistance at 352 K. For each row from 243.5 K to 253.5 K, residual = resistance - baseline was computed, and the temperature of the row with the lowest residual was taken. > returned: 249 K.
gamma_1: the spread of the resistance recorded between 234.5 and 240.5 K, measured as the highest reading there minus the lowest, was 1.8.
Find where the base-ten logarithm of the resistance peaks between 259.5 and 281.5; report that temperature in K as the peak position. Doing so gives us 270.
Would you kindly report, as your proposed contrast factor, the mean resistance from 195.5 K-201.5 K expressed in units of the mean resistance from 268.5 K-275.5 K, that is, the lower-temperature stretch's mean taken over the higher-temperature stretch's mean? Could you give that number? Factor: 1.05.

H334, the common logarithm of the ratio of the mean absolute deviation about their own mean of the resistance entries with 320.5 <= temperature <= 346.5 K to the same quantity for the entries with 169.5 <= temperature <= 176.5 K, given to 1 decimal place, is -0.6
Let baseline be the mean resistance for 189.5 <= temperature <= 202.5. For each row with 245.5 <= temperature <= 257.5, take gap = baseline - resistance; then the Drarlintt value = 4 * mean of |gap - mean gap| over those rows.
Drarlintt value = 4.3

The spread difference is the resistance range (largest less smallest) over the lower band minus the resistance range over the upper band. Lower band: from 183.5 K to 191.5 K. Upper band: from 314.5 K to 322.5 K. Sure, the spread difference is -2.3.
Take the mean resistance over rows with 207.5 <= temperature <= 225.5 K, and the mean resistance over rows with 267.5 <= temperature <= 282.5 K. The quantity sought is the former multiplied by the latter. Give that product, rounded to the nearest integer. 6837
